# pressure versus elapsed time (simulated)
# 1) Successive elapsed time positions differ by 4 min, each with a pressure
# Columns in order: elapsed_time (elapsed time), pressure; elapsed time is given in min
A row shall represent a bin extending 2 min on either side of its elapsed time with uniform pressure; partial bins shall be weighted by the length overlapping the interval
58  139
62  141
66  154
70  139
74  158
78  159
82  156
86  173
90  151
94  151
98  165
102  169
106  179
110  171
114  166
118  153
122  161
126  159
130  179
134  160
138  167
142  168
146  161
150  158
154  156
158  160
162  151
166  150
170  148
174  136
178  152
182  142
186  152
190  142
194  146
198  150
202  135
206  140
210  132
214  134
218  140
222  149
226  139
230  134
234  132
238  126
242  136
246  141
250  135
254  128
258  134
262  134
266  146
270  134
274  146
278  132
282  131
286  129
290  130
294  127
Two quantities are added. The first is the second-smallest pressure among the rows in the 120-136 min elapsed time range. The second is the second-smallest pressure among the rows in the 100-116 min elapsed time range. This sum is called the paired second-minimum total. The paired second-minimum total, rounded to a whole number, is 329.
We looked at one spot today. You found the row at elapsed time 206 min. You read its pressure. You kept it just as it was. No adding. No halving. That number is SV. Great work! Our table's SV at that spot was 140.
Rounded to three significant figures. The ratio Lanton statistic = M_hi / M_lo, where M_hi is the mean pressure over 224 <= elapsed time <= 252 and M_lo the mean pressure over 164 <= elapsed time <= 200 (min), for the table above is 0.920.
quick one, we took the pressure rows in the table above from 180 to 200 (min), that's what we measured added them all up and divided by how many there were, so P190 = 146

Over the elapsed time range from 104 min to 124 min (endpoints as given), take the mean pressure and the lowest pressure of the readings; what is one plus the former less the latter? 14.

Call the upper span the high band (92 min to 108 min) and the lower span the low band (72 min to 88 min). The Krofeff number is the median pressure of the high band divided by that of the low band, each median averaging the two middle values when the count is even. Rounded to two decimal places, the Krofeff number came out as 1.05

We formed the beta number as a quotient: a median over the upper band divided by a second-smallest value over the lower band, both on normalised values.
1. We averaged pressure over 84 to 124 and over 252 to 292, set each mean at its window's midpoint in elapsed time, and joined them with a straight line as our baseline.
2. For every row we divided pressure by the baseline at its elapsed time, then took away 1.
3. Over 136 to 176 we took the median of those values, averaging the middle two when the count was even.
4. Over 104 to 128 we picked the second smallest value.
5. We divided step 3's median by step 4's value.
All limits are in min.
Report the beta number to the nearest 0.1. -1.5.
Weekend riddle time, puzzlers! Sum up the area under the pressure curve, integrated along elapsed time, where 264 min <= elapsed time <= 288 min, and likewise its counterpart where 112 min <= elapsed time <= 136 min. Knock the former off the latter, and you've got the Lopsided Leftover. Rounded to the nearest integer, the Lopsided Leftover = 640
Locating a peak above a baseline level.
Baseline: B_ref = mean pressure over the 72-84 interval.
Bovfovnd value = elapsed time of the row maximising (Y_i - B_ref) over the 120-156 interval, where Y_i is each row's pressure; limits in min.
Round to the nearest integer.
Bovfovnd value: 130 min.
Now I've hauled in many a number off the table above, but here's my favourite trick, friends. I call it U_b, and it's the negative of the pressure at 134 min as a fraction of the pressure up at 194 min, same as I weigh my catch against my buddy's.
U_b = -1.10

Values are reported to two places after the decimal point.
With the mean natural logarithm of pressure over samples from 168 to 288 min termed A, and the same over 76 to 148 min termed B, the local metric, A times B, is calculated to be 25.13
